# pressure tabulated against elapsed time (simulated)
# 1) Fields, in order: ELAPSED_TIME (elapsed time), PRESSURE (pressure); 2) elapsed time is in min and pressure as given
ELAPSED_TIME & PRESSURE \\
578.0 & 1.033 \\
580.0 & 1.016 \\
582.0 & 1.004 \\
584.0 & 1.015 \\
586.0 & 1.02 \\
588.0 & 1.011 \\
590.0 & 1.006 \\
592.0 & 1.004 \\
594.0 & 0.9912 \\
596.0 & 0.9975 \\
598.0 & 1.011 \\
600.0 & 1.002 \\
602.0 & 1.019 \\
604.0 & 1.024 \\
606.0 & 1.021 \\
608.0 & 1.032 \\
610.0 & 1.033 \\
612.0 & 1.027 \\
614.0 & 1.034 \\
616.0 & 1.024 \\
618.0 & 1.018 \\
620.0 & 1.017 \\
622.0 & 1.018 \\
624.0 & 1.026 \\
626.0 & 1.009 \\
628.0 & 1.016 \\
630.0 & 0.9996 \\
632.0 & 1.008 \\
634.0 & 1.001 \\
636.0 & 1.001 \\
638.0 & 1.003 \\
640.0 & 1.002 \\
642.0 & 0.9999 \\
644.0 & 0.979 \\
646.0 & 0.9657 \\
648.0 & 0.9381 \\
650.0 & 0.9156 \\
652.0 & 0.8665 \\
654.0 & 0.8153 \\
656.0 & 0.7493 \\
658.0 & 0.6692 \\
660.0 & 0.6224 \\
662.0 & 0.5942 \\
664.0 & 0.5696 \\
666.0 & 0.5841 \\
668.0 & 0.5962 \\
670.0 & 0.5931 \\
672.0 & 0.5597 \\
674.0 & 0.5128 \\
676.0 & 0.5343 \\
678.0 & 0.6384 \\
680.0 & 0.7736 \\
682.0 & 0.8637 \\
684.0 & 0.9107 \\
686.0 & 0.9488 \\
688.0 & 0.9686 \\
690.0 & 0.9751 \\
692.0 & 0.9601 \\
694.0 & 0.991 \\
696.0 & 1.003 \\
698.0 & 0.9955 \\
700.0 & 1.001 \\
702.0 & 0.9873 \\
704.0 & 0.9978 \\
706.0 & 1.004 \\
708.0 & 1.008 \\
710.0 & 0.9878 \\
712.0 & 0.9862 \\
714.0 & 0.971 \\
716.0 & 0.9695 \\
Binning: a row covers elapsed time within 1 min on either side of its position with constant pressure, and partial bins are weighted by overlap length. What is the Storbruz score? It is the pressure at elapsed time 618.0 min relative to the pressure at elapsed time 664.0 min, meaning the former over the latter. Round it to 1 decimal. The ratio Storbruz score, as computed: 1.8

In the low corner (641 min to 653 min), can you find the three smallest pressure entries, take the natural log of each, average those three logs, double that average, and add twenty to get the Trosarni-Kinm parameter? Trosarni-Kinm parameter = 19.8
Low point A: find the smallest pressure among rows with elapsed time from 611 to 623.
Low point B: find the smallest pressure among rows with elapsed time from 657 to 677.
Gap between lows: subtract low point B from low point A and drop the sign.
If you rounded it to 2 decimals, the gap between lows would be 0.50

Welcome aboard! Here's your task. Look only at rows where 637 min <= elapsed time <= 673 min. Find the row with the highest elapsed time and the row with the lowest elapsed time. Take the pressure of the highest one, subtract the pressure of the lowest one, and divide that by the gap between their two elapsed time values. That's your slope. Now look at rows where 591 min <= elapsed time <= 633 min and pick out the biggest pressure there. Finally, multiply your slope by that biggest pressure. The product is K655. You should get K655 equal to -0.013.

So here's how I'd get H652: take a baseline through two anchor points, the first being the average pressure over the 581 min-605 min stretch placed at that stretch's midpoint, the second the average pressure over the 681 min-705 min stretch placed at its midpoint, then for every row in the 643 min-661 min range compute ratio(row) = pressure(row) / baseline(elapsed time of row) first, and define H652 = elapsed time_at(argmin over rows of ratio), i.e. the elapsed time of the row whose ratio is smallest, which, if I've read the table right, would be 660.0 min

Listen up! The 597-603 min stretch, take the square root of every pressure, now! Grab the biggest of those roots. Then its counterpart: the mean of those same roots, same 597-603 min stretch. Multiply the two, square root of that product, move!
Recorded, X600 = 1.01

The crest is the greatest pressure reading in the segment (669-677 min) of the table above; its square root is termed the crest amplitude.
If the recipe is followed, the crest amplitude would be 0.77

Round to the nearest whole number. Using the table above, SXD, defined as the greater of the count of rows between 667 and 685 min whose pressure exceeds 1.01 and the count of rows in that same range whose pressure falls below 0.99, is 9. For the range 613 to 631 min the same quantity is 7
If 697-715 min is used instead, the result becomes 4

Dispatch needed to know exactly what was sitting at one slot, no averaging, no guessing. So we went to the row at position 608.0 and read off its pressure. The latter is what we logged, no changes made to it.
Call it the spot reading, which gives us 1.032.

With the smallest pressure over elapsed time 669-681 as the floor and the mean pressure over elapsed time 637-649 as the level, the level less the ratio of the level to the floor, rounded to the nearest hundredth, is -0.93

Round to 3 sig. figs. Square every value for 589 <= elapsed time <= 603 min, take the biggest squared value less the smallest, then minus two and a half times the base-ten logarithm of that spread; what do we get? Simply 3.13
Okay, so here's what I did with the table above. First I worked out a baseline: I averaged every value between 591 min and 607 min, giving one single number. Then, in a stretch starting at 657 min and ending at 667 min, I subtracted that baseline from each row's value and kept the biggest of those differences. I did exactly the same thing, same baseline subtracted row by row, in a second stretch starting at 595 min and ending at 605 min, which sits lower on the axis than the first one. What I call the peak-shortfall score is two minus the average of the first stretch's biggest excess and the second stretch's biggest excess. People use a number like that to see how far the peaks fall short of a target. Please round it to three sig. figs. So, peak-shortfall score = 2.16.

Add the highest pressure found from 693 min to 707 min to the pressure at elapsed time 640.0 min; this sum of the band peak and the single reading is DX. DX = 2.01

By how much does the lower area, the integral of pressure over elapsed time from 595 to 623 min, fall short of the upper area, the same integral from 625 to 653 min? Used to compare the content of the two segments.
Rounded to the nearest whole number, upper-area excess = -1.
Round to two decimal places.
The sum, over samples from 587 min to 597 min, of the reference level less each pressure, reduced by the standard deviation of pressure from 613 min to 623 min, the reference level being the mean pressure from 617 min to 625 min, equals 0.08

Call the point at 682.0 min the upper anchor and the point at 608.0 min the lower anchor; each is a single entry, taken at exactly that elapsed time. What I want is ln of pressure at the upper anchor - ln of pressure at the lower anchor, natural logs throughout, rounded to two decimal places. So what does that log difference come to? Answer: -0.18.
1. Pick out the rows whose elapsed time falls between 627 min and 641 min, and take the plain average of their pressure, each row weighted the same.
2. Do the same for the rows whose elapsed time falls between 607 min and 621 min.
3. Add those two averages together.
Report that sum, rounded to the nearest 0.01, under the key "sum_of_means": 2.03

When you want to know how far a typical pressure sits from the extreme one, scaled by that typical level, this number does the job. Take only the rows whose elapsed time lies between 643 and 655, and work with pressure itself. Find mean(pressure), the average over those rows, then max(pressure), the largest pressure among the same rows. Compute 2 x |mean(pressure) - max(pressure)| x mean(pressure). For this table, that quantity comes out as 0.12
